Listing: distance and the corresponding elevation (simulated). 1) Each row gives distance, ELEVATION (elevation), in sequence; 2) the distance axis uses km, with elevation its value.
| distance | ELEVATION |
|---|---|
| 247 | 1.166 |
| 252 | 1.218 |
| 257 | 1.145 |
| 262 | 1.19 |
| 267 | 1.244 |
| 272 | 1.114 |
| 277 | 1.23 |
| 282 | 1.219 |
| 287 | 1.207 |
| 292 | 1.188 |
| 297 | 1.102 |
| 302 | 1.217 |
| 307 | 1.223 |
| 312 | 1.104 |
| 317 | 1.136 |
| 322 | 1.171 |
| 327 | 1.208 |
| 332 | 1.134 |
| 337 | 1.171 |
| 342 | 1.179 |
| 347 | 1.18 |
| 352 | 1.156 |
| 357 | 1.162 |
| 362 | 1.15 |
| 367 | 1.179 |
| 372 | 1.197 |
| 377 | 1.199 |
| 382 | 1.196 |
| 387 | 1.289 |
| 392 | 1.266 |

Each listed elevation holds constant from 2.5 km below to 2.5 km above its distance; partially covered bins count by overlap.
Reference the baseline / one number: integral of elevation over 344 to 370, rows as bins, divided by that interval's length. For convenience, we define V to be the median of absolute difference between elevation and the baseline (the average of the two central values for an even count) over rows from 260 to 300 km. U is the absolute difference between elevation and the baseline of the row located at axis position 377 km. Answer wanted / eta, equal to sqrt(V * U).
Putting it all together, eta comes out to 0.041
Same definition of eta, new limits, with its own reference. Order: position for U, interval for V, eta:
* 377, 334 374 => 0.020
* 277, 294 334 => 0.054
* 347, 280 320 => 0.027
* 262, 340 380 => 0.018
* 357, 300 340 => 0.013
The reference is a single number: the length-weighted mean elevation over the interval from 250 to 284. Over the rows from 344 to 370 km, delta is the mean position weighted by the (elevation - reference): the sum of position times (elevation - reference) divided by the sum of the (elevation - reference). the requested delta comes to 357.3 km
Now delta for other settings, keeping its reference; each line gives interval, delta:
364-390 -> 388.9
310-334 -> 318.9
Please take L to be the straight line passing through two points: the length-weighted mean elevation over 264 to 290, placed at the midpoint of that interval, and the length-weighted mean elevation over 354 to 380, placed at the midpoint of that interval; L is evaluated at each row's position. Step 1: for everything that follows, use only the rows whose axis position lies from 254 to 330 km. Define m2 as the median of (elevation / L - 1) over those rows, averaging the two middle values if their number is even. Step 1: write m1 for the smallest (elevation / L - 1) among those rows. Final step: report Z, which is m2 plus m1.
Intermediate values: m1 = -0.079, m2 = -0.008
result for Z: -0.09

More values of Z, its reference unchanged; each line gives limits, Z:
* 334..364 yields -0.04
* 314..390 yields -0.05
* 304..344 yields -0.09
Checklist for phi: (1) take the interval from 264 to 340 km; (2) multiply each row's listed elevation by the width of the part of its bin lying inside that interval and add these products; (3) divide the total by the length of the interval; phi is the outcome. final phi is 1.18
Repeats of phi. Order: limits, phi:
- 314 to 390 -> 1.18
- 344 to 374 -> 1.17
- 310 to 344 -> 1.16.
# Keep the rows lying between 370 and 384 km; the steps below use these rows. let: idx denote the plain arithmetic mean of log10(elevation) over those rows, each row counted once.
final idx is 0.078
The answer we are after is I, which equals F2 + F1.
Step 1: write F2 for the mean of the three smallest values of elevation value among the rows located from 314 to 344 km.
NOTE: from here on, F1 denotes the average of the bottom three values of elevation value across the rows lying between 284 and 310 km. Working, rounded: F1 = 1.17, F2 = 1.15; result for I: 2.31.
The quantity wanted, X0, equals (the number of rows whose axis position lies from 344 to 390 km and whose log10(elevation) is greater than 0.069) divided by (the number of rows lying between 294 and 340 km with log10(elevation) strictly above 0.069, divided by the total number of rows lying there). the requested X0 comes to 18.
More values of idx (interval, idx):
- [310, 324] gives 0.056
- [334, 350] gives 0.071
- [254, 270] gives 0.076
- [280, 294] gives 0.081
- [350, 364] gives 0.063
